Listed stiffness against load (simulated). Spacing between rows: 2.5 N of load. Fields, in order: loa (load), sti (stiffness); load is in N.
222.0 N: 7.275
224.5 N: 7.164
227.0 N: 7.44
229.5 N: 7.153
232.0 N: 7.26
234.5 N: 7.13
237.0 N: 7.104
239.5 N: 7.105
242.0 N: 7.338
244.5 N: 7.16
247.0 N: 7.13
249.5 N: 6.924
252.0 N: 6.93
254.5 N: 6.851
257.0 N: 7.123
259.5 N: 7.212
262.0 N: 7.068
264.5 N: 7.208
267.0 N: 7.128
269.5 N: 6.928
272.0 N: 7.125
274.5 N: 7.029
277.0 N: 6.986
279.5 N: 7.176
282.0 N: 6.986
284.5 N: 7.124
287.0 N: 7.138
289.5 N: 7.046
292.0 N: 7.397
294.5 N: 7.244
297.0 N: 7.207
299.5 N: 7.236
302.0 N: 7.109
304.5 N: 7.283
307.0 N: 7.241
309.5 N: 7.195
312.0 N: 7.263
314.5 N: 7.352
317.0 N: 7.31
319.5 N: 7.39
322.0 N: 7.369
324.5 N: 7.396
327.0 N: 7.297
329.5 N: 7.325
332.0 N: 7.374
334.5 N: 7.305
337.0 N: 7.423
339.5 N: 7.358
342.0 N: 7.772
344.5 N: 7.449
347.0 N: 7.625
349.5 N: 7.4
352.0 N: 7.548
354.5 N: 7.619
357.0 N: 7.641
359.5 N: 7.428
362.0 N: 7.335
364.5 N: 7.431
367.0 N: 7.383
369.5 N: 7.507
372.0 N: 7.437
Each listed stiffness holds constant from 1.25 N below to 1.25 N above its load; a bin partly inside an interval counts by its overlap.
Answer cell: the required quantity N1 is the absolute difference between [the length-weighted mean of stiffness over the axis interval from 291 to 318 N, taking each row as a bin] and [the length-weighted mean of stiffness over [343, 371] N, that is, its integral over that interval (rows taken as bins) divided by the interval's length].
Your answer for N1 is 0.234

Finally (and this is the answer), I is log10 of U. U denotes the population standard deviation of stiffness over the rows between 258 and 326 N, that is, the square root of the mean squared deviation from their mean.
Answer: -0.89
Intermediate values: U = 0.13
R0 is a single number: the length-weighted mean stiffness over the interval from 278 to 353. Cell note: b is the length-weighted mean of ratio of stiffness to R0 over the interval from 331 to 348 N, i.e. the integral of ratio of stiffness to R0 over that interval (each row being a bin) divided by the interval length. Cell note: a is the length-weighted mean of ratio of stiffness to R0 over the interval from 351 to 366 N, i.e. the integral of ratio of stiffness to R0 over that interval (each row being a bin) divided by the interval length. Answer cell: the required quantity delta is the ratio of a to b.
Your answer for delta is 1.00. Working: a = 1.03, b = 1.02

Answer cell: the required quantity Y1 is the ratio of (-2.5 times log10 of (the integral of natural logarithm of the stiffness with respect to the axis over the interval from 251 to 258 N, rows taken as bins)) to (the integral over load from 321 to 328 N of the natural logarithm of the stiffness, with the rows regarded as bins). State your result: -0.203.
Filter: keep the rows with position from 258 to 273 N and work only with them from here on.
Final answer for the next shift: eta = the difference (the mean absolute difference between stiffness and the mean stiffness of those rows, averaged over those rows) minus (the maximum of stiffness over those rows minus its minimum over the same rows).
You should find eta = -0.21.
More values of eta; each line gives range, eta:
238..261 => -0.36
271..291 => -0.13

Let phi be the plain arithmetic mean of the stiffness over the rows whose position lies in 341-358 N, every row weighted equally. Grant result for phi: 7.58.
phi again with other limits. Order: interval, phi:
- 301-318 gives 7.25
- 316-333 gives 7.35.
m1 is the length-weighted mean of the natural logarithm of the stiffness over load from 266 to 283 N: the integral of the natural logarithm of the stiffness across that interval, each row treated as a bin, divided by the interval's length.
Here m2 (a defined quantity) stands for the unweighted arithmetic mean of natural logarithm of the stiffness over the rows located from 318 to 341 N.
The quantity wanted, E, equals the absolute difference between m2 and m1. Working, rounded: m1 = 1.953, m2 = 2.00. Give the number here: 0.043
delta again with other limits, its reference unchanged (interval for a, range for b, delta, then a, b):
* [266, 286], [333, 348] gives 0.94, 0.97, 1.02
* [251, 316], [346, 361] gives 0.95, 0.98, 1.03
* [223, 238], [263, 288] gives 1.02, 0.99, 0.97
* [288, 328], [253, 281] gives 1.03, 0.99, 0.97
